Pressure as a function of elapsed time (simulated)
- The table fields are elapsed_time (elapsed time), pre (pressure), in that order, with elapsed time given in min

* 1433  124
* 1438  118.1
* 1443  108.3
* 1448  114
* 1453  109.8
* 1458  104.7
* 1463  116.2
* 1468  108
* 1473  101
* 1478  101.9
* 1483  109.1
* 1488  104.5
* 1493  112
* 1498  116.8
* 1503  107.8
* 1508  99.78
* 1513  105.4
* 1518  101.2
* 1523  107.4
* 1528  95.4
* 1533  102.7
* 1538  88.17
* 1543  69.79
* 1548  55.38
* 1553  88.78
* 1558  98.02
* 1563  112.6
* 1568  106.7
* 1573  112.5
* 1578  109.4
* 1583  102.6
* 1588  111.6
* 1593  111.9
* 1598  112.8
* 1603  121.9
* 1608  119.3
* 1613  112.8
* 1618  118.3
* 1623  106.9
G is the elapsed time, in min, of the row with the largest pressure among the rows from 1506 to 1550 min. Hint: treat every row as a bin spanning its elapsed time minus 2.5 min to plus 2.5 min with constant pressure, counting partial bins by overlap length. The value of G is 1523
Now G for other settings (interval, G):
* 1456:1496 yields 1463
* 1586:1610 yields 1603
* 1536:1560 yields 1558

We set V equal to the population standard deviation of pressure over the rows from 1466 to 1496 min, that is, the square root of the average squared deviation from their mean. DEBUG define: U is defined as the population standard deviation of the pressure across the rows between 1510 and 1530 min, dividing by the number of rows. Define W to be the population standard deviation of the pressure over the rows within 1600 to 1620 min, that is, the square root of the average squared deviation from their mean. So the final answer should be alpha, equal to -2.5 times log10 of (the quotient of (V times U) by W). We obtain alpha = -1.8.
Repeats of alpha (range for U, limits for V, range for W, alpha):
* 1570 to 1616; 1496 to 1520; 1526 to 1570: -0.7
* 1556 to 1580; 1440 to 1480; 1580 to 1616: -1.7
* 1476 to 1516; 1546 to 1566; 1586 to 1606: -3.5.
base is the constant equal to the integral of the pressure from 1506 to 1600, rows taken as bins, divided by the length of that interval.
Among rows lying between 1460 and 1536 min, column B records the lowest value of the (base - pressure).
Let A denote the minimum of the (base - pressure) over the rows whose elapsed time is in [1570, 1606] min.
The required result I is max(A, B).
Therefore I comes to -17.3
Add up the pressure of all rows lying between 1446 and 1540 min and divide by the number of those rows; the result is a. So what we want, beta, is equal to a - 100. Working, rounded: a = 106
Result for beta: 6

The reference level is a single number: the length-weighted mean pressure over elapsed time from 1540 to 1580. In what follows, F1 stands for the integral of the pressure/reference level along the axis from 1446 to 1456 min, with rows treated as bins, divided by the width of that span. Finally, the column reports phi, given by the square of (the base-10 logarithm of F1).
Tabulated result 0.0055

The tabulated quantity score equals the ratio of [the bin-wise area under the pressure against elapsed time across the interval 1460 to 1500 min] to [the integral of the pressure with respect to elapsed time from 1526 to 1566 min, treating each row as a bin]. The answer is 1.22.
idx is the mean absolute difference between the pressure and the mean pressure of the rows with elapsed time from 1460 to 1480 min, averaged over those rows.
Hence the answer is 5.3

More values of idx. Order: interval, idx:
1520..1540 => 6.6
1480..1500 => 3.8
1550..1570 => 8.1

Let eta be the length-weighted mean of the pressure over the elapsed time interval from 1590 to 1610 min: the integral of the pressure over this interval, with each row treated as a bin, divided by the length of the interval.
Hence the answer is 116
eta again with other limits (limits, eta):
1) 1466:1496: 106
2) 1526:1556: 83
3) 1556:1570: 106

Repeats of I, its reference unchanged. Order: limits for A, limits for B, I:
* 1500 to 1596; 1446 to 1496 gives -13.1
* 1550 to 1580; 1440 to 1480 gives -13.1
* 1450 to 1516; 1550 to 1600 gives -13.3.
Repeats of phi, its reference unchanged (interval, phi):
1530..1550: 0.0048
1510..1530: 0.0014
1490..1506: 0.0056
